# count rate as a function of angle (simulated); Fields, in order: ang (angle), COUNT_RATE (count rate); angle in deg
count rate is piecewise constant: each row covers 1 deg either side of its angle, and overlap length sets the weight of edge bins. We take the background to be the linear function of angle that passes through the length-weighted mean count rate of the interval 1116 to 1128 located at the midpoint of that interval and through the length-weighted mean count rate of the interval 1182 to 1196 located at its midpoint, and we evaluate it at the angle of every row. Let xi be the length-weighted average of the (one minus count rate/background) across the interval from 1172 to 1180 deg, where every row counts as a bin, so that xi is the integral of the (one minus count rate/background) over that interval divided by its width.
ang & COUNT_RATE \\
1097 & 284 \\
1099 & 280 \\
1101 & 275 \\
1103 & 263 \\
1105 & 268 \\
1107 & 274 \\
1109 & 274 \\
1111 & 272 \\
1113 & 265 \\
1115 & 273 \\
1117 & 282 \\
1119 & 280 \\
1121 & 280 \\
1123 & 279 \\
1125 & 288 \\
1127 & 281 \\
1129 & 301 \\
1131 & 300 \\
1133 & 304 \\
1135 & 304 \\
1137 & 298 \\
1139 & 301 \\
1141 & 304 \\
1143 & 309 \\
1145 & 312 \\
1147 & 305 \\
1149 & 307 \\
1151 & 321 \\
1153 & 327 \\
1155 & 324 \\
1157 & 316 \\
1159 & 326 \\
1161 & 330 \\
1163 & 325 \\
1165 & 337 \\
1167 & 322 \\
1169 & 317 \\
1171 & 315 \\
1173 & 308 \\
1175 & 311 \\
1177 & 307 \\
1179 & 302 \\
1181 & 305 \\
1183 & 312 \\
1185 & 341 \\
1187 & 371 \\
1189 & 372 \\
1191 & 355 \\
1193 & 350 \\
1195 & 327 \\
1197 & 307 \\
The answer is 0.081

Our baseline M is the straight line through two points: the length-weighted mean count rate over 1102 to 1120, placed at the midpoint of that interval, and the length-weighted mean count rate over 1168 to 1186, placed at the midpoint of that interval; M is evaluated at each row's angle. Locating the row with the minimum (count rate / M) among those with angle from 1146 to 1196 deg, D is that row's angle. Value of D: 1179 deg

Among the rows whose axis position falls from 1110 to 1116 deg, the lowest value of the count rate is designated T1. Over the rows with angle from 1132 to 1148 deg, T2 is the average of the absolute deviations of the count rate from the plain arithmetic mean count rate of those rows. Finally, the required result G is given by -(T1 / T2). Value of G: -87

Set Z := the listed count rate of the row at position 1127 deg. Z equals 281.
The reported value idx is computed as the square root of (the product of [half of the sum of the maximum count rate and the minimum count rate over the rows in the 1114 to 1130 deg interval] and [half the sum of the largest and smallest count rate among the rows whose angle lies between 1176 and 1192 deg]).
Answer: 311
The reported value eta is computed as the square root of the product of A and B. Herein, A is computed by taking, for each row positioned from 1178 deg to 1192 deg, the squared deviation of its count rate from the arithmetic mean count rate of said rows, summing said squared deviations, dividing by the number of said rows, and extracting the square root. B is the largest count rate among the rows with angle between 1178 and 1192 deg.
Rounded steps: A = 28.3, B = 372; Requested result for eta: 103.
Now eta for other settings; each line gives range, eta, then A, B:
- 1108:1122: 39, 5.5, 282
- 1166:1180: 45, 6.3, 322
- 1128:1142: 26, 2.2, 304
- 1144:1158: 51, 7.8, 327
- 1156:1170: 48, 6.8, 337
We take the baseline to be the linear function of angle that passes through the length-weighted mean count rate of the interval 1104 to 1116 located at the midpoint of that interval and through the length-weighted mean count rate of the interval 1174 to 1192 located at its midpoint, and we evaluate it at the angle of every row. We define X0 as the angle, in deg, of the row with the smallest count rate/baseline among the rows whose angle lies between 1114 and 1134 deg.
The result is 1127 deg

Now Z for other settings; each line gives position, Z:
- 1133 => 304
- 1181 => 305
